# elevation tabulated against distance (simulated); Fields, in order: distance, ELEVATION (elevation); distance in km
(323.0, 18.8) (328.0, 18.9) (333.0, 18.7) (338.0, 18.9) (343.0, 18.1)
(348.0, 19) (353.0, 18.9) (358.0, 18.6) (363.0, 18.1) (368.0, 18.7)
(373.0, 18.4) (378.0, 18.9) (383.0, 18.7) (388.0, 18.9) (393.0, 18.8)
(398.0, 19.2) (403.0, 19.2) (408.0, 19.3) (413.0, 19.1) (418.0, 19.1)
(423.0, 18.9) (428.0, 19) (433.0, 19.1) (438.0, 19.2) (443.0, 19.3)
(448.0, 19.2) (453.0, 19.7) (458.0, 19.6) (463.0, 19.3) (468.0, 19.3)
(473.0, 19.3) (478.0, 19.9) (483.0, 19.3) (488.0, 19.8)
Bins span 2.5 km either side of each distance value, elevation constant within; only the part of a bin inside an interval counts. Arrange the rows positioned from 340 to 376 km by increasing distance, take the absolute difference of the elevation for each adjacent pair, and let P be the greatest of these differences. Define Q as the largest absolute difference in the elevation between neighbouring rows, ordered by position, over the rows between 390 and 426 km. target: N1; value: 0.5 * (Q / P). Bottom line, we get 0.22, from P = 0.90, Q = 0.40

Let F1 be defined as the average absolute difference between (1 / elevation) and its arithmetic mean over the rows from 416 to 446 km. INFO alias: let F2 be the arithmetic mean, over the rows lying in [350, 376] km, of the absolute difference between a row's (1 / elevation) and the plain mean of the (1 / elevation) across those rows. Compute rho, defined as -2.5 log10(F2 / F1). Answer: -0.98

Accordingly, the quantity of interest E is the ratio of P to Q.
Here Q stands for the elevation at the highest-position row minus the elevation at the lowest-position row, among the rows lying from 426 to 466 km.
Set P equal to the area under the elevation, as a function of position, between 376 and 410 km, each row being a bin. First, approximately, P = 646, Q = 0.300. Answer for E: 2153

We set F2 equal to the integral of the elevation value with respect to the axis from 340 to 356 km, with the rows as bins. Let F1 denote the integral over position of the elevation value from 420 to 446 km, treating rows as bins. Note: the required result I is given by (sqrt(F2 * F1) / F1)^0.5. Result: 0.88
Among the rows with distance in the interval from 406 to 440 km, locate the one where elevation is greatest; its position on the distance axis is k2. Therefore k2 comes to 408.0 km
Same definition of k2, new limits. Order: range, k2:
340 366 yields 348.0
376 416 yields 408.0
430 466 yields 453.0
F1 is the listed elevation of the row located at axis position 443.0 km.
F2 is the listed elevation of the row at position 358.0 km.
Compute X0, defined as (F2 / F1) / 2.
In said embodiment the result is 0.482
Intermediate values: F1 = 19.3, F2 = 18.6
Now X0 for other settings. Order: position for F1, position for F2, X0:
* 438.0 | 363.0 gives 0.471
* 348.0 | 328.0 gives 0.497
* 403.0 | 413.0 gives 0.497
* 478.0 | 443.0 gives 0.485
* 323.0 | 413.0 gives 0.508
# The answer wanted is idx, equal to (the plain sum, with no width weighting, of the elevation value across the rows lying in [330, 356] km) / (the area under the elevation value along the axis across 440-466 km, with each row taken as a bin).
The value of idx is 0.185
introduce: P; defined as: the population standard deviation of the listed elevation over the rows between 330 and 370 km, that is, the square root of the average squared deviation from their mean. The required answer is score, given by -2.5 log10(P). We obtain 1.21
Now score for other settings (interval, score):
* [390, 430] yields 2.02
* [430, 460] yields 1.64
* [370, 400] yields 1.55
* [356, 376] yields 1.60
